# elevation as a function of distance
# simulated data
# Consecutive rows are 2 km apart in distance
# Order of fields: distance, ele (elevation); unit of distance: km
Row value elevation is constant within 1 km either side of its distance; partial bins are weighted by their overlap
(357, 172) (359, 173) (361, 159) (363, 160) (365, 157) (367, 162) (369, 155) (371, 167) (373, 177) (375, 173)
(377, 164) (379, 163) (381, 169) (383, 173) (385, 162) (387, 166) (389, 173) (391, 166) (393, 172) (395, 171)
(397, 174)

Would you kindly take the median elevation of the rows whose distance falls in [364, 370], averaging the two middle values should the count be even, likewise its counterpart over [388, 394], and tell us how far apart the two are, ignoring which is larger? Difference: 15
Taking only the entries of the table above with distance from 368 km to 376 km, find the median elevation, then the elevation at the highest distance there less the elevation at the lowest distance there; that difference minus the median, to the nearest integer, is -152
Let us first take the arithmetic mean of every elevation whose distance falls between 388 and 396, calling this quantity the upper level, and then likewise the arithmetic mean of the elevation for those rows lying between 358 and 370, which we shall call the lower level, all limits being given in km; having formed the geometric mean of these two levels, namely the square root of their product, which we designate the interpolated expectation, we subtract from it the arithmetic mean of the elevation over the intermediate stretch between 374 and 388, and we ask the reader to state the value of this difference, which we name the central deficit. -1.5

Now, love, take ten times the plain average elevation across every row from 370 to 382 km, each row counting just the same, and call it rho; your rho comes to 1688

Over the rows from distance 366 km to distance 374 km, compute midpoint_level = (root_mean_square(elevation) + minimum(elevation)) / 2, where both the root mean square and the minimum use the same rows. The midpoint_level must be 160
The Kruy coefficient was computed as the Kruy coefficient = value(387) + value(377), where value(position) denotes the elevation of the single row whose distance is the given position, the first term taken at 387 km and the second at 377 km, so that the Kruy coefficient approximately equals 330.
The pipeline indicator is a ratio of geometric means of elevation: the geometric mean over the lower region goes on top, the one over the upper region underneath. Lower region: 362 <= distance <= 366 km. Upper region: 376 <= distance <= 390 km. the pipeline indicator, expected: 0.95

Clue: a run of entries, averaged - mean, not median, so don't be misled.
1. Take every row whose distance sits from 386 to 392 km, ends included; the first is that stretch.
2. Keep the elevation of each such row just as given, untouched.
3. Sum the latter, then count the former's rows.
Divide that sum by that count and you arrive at 168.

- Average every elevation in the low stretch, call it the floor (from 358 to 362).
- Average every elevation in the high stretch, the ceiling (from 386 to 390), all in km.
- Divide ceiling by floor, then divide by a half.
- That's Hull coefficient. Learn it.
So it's 2.04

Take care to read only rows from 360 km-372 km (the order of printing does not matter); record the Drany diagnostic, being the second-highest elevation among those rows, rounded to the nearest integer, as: 162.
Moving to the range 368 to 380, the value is 173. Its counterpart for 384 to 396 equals 172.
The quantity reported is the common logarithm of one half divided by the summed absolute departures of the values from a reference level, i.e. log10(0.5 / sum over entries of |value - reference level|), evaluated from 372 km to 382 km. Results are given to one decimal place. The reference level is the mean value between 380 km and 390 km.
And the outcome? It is -1.7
